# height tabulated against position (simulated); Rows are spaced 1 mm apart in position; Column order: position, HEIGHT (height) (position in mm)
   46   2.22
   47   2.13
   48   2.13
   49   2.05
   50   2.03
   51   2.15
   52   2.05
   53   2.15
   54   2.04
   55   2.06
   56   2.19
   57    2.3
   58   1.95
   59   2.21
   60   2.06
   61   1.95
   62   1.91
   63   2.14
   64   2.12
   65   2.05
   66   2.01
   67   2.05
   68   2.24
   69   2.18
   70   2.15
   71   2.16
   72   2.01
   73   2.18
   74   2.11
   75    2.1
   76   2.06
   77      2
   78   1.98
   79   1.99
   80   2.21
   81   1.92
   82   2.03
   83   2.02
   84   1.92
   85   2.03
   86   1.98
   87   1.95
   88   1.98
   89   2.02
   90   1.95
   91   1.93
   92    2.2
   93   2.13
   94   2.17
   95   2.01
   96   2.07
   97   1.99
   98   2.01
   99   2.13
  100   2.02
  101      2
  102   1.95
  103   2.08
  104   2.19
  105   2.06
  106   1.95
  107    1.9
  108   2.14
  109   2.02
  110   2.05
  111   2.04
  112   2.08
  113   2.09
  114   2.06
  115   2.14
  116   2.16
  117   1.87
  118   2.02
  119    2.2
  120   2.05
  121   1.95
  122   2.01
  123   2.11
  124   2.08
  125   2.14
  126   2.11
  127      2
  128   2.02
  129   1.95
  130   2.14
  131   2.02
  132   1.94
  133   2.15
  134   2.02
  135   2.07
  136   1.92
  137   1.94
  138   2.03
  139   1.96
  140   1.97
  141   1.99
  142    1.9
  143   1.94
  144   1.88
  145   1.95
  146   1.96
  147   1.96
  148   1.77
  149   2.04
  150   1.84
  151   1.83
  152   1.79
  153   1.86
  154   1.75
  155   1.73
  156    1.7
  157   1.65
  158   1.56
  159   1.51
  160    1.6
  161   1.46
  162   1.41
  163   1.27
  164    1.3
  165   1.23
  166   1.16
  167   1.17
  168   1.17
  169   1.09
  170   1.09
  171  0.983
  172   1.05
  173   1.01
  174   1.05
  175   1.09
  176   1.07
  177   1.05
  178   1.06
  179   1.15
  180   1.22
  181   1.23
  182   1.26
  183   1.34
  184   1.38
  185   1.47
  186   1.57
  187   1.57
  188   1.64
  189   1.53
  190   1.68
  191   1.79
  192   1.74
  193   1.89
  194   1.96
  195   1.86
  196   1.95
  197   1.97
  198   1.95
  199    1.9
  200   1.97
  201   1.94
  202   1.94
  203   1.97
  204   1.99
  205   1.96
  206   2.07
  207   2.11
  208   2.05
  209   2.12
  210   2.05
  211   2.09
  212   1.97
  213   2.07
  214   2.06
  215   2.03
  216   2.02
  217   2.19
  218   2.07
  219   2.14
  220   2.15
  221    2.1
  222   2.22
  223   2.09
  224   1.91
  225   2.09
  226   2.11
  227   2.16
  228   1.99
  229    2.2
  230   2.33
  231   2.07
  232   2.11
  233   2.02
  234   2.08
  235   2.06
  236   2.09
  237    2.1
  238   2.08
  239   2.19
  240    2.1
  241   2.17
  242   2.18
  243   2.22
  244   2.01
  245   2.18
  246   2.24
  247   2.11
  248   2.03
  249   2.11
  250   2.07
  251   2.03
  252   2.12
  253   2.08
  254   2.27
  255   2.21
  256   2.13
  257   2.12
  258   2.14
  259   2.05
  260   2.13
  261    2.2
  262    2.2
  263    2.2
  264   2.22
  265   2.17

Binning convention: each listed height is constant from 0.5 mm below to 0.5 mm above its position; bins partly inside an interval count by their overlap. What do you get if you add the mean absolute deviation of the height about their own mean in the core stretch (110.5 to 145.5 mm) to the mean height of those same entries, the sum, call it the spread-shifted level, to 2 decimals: 2.10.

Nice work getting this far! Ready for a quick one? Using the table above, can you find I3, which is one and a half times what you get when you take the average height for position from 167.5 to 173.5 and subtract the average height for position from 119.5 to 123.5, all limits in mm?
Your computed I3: -1.4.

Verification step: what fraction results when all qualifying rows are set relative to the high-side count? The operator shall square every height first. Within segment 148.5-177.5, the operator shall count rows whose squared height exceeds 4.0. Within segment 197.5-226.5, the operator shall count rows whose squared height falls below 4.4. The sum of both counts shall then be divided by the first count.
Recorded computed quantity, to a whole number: 22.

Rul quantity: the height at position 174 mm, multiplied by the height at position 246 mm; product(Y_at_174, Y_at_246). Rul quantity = 2.35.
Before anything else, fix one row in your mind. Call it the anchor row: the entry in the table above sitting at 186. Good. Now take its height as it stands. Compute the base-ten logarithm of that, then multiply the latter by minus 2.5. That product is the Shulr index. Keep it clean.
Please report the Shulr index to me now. -0.490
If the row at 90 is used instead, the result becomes -0.725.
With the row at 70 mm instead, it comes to -0.831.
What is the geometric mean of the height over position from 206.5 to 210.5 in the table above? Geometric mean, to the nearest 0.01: 2.08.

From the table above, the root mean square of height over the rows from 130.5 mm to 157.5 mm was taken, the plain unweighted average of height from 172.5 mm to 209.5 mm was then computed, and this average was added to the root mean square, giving 3.55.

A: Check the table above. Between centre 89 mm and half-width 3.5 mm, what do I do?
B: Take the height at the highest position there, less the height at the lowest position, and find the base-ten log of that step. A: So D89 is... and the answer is -0.66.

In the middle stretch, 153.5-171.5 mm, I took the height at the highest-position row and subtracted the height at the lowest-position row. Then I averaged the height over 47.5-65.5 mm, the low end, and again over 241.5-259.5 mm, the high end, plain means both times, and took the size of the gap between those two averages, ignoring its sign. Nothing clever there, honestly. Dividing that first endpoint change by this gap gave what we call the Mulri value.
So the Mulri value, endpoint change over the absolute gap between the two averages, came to -18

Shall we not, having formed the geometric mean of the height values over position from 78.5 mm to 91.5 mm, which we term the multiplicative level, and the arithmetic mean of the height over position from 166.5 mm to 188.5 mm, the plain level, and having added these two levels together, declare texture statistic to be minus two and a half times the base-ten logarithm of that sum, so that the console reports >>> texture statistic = -1.27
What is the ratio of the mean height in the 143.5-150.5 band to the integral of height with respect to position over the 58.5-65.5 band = 0.133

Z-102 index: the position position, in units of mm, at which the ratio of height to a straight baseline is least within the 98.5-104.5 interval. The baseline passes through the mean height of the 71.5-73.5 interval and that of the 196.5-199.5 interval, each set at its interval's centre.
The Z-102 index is 102 mm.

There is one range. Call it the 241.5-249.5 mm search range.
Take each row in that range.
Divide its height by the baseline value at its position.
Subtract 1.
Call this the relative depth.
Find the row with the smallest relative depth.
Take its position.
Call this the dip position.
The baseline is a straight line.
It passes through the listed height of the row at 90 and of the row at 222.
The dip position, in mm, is 244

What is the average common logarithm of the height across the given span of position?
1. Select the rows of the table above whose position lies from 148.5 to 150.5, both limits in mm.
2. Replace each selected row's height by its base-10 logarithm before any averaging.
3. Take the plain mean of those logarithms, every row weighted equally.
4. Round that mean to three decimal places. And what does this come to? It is 0.287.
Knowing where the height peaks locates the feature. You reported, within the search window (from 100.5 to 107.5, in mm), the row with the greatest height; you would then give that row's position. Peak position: 104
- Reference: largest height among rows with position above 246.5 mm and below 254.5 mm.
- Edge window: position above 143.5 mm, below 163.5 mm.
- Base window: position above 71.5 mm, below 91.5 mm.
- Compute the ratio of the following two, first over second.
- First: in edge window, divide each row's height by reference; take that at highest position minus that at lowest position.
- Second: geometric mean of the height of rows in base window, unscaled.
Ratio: -0.13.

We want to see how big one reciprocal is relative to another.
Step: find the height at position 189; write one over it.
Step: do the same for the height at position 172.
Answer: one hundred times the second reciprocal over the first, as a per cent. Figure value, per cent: 146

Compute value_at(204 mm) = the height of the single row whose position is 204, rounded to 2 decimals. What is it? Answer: 1.99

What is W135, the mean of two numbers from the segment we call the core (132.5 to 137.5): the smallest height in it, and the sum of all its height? 6.01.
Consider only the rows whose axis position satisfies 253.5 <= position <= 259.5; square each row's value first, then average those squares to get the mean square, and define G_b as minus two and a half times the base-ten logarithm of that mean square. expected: -1.67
